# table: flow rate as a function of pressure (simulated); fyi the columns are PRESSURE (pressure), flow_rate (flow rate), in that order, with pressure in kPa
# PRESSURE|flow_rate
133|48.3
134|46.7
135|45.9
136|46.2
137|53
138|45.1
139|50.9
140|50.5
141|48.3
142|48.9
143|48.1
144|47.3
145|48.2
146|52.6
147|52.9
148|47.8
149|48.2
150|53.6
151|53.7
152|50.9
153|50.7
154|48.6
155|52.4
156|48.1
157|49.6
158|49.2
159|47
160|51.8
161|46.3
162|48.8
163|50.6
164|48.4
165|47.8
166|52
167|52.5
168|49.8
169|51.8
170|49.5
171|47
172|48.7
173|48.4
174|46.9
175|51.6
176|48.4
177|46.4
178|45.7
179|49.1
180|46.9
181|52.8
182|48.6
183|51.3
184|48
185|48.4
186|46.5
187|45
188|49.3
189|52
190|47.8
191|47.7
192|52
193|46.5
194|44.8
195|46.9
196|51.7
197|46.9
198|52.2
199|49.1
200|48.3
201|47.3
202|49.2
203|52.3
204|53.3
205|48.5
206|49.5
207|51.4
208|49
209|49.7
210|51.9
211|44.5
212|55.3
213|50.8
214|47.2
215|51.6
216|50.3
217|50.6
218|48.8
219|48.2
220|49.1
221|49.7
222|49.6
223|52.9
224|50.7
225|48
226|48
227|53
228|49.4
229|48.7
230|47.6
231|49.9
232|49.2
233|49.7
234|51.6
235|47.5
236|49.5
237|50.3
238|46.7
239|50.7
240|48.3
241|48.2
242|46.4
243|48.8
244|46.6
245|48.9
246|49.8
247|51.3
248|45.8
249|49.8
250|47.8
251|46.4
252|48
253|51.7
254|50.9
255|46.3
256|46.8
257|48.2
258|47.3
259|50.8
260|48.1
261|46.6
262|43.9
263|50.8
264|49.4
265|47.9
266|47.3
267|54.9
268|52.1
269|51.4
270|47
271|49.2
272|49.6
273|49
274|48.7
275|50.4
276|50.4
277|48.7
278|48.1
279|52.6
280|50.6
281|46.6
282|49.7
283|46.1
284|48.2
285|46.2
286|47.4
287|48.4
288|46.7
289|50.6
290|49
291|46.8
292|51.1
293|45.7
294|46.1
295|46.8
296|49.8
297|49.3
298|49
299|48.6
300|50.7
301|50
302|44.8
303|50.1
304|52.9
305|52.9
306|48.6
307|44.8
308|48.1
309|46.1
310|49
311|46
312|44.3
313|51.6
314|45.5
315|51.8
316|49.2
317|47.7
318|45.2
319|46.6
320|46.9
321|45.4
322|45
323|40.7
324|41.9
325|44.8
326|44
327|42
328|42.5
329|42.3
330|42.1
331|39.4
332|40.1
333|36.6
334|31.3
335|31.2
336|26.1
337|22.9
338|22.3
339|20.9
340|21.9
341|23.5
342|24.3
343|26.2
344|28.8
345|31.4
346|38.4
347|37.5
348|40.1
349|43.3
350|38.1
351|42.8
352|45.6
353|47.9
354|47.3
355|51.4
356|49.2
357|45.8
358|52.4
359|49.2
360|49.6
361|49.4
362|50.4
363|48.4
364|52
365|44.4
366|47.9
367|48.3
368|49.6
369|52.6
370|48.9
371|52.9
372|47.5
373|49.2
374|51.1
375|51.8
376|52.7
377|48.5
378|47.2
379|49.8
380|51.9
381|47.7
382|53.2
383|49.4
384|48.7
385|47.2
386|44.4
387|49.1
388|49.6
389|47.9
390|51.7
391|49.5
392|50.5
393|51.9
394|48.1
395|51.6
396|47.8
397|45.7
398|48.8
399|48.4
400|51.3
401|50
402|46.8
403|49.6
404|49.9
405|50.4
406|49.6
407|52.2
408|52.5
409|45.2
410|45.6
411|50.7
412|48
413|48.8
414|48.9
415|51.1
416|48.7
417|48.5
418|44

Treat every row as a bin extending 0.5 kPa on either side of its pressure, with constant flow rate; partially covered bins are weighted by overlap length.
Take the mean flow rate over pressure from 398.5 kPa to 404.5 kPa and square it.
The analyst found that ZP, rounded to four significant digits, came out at 2434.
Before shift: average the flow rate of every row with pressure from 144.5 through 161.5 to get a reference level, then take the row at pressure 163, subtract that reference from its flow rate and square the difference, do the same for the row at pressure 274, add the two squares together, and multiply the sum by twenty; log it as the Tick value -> 44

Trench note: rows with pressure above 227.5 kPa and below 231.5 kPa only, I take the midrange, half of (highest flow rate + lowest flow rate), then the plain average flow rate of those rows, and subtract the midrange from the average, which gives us 0.15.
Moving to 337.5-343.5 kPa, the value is -0.37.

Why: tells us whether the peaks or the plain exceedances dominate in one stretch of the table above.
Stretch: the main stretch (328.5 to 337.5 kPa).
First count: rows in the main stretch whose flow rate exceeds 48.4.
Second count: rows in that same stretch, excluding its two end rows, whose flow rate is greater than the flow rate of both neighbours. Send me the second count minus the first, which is 1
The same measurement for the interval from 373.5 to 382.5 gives -5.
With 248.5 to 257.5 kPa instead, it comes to -2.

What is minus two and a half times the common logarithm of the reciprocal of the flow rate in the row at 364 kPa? 4.29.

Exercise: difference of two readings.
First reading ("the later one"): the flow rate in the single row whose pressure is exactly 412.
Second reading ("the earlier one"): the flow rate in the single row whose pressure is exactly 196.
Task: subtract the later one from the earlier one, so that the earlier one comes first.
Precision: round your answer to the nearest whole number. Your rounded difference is 4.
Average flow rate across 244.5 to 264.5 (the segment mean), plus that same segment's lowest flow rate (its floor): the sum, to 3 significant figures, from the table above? 92.3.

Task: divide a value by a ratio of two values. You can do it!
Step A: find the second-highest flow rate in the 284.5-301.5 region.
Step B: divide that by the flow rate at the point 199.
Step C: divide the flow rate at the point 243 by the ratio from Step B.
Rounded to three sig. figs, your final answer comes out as 47.3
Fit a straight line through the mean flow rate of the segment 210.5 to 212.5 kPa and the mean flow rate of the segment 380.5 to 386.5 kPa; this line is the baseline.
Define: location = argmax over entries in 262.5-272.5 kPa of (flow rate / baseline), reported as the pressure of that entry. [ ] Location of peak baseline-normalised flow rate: 267 kPa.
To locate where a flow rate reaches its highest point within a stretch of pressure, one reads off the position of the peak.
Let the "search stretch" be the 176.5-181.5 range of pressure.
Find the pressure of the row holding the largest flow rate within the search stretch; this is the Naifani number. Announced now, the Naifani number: 181 kPa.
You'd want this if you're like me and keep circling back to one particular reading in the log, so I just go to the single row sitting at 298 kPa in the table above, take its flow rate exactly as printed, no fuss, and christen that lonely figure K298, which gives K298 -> 49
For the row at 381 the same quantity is 47.7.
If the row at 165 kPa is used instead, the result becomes 47.8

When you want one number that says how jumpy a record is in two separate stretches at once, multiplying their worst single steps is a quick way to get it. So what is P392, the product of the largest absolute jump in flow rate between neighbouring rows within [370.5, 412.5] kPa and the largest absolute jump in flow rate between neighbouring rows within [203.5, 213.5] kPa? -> 79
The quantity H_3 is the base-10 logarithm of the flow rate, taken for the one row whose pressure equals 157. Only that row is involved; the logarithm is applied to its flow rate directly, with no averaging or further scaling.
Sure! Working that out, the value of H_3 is 1.70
